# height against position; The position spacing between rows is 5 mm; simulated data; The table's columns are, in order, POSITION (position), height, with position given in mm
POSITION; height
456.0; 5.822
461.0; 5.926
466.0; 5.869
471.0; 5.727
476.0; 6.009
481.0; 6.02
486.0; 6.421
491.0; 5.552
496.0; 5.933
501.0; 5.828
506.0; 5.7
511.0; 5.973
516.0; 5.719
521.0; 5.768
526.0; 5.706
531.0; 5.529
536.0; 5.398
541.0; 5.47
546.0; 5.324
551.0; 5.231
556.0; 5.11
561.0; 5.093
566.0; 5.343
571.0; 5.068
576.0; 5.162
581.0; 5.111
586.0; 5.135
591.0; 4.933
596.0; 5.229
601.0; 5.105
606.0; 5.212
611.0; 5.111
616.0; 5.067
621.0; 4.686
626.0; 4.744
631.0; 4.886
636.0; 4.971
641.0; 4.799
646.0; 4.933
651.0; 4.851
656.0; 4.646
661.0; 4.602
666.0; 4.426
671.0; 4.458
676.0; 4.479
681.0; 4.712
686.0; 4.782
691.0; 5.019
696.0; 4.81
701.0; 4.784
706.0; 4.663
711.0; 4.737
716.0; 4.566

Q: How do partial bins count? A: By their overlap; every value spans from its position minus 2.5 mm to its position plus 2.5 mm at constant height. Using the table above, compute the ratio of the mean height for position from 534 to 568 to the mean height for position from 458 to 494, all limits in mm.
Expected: 0.89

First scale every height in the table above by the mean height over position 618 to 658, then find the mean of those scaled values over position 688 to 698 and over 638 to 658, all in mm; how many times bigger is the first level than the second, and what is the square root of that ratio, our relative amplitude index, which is 1.01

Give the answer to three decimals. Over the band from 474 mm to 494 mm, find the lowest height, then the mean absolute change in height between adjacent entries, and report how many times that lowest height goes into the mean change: 0.077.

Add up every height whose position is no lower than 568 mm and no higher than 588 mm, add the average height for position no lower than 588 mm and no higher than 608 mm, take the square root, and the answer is 5.06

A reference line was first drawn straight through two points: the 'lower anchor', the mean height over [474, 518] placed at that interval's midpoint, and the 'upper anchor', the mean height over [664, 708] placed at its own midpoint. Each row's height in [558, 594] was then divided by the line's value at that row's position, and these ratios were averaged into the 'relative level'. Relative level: 0.950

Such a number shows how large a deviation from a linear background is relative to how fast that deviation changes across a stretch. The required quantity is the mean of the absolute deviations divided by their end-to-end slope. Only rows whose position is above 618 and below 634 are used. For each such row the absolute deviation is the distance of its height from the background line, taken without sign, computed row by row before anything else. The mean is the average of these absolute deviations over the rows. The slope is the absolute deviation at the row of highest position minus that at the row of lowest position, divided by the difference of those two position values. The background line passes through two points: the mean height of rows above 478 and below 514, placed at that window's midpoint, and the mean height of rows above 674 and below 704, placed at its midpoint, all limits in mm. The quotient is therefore -14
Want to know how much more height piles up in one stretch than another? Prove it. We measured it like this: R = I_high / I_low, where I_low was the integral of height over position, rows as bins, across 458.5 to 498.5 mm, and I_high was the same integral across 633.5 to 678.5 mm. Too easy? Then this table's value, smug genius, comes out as 0.89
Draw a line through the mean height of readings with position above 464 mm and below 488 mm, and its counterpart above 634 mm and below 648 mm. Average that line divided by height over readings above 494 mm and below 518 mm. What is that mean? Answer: 1.00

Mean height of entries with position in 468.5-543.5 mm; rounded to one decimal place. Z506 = 5.8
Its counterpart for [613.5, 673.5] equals 4.8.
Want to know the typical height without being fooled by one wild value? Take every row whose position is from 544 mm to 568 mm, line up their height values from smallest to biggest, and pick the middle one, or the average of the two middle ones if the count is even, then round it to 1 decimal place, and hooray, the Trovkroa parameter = 5.2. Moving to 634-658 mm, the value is 4.9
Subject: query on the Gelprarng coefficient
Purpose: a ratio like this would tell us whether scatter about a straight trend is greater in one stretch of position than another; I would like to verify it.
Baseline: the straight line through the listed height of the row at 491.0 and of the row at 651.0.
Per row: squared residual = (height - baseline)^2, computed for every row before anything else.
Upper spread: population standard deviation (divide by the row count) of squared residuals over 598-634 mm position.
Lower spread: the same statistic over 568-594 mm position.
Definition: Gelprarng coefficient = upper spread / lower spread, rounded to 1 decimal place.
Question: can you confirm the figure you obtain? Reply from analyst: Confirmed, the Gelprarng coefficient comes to 2.3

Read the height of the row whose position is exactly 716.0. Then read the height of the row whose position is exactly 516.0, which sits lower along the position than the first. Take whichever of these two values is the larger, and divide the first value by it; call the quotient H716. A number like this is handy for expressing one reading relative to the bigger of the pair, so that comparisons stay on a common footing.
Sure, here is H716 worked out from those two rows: 0.80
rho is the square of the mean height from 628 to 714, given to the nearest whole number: 22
